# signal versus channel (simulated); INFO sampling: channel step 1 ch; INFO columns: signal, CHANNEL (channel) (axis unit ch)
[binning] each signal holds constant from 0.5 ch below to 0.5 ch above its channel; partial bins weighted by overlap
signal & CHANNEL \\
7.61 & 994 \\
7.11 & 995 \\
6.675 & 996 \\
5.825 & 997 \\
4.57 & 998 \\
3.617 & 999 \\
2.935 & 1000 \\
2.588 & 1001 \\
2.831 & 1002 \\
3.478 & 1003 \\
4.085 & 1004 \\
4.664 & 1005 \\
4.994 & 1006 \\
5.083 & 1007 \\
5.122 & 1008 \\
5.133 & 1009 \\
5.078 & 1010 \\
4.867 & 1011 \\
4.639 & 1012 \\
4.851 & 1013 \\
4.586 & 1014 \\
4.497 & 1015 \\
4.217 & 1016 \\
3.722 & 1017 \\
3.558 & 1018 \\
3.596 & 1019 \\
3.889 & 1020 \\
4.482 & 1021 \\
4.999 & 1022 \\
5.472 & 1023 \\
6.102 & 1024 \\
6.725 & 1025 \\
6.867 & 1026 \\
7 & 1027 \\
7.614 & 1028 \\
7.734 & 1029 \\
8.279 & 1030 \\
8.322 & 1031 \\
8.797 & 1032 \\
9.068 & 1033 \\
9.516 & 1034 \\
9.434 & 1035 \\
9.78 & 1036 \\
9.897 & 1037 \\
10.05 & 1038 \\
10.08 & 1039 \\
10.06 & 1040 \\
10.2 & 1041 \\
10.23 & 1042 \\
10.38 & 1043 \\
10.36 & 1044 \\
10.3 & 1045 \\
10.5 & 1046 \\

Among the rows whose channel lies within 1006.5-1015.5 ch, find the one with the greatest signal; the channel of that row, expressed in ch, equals 1009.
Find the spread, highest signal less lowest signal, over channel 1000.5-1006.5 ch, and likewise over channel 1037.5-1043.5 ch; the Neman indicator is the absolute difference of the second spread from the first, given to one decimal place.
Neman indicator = 2.1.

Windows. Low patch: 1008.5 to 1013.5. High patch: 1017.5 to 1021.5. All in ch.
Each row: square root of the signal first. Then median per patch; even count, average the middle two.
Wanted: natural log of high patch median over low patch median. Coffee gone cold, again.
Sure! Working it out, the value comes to -0.13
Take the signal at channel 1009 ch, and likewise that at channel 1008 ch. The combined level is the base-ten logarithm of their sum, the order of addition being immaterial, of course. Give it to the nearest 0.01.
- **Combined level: 1.01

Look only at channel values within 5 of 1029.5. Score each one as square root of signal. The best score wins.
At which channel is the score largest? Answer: 1034 ch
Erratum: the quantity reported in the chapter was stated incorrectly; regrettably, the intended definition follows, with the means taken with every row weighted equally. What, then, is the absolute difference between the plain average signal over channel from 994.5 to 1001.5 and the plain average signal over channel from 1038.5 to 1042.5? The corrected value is 5.4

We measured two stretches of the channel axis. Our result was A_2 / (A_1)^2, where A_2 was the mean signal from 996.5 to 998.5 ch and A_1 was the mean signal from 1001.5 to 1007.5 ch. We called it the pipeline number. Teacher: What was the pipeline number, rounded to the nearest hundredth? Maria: 0.30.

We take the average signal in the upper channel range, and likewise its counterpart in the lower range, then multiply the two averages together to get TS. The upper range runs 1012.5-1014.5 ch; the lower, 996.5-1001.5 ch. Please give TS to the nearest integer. 18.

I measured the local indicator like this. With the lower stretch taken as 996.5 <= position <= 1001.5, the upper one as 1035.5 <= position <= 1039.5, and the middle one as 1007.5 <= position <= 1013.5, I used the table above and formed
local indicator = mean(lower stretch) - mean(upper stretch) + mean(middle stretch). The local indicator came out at -1.1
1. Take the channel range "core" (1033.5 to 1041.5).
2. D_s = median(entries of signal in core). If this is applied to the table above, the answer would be 10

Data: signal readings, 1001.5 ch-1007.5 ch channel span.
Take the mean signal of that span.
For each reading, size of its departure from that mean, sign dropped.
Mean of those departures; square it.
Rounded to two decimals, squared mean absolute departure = 0.52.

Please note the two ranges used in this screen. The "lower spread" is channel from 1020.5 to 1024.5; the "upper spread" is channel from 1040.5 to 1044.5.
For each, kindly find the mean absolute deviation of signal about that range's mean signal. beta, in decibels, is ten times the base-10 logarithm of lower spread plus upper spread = -2.2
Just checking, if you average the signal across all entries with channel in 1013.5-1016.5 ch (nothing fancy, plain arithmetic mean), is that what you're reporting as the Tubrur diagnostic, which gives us 4.4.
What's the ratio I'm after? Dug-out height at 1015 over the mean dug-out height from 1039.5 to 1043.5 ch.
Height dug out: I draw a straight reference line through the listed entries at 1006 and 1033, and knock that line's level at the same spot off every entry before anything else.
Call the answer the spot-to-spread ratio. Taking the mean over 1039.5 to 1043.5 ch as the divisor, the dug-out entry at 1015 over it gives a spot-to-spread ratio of 14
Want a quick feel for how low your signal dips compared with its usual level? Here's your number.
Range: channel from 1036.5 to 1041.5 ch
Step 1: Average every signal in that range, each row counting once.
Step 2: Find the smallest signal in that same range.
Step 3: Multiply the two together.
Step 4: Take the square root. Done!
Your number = 10.0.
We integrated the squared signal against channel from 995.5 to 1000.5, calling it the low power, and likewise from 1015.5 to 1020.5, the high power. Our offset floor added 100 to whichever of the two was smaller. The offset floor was 172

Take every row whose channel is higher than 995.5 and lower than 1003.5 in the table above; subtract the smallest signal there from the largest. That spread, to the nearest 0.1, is 4.1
